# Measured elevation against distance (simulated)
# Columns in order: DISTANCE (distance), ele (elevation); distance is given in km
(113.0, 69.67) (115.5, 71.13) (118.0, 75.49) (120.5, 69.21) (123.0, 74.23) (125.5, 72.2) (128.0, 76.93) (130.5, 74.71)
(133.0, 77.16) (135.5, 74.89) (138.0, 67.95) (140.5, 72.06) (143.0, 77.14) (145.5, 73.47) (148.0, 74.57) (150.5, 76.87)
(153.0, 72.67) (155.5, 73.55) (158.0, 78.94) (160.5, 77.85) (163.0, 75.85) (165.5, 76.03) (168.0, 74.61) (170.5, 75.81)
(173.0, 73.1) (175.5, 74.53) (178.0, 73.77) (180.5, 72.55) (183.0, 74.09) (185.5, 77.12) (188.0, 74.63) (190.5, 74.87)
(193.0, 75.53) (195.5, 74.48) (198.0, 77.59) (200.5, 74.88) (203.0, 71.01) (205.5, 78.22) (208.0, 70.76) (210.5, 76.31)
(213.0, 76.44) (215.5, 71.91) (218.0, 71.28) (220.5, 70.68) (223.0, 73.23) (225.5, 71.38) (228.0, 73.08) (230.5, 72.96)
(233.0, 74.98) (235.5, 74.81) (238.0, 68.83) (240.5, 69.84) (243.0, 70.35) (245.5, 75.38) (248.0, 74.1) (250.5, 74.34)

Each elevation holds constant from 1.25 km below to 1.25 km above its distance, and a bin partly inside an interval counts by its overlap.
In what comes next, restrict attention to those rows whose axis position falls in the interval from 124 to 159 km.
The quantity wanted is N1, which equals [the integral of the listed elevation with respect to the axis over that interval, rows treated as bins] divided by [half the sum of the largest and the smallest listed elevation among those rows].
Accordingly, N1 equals 35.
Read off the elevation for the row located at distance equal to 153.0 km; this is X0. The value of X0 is 72.67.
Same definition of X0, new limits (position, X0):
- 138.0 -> 67.95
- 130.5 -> 74.71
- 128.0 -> 76.93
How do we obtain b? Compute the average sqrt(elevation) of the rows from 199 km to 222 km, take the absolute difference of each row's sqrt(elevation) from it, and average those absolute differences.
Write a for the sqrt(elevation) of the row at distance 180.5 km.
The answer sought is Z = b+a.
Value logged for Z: 8.7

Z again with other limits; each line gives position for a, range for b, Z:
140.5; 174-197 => 8.5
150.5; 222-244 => 8.9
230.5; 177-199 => 8.6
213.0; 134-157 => 8.9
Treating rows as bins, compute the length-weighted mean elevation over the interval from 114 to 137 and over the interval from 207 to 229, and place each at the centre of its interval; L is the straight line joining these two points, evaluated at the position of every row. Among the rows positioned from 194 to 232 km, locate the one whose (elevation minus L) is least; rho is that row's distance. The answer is 208.0 km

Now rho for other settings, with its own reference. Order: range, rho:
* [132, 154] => 138.0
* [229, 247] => 238.0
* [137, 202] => 138.0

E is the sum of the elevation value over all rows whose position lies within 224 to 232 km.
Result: 217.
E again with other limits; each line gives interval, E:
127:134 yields 229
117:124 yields 219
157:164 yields 233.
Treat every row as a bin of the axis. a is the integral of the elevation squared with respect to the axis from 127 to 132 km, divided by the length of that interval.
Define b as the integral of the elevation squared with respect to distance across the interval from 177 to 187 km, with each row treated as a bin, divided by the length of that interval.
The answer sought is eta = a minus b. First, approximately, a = 5752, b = 5539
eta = 213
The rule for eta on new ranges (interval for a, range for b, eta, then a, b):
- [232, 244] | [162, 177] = -468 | 5151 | 5619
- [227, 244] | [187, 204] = -385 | 5208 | 5593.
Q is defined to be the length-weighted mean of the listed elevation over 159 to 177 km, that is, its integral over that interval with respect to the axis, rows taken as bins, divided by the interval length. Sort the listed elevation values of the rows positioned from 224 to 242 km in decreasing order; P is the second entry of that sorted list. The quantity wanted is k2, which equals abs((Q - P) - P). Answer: 74.2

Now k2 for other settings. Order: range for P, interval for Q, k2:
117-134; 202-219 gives 80.1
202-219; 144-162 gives 77.4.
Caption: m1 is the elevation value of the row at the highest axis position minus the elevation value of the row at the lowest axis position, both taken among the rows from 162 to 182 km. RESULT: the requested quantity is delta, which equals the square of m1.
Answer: 11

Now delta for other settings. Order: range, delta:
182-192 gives 1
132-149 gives 7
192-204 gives 20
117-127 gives 11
